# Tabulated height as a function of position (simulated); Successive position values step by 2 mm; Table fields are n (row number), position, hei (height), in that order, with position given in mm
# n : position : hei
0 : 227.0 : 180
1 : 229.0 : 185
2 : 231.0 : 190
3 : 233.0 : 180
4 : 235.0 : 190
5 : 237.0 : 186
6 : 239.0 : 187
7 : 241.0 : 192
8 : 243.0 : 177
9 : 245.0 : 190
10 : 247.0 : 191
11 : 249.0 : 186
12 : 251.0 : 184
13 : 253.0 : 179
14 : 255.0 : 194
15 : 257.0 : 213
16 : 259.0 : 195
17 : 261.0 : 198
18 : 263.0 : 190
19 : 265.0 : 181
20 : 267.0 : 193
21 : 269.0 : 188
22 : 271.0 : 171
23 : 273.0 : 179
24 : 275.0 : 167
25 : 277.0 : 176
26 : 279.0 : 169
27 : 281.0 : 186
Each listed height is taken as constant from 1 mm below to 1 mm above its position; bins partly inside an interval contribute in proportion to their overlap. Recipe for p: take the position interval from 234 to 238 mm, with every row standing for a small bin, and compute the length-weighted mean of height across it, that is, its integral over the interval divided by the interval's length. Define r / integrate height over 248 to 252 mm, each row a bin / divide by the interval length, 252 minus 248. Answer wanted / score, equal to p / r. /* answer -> 1.02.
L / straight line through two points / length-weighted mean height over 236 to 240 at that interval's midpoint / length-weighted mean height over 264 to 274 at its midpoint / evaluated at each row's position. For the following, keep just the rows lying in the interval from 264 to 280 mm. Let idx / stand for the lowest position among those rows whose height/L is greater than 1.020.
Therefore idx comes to 267.0 mm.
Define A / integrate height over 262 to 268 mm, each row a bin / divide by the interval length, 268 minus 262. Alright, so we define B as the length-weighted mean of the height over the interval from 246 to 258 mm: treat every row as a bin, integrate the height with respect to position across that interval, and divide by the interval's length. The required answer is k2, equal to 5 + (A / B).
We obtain 5.98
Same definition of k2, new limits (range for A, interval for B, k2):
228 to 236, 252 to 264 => 5.96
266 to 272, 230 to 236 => 5.99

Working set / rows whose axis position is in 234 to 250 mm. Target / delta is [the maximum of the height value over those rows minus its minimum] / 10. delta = 1.5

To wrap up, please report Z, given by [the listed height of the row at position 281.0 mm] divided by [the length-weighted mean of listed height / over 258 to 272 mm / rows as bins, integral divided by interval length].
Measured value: 0.99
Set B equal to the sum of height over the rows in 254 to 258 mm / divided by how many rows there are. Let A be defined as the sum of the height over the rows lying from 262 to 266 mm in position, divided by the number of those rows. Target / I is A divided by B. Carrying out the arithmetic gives 0.91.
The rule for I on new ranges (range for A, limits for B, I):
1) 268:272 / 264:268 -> 0.96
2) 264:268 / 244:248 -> 0.98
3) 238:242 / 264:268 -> 1.01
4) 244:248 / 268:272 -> 1.06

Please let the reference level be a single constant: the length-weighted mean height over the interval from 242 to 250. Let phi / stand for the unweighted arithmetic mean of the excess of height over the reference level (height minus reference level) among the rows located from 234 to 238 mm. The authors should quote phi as 2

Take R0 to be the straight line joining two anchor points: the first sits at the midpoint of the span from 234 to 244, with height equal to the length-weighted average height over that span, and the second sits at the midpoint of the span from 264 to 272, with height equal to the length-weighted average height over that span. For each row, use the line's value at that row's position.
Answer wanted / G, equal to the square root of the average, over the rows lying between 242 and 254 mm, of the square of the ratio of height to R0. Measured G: 1.00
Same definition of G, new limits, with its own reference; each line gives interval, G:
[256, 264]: 1.08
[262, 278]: 0.99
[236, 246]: 1.00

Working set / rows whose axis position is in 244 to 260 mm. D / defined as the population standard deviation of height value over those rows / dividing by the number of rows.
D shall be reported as 9.5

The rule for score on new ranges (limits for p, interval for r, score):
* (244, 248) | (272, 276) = 1.10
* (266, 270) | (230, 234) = 1.03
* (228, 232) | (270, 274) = 1.07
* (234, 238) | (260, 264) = 0.97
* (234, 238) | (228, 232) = 1.00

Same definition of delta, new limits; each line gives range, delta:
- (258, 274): 2.7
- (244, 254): 1.2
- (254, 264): 2.3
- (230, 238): 1.0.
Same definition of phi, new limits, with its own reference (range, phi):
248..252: -1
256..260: 18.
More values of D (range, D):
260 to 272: 8.7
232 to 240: 3.6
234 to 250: 4.5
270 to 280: 4.5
